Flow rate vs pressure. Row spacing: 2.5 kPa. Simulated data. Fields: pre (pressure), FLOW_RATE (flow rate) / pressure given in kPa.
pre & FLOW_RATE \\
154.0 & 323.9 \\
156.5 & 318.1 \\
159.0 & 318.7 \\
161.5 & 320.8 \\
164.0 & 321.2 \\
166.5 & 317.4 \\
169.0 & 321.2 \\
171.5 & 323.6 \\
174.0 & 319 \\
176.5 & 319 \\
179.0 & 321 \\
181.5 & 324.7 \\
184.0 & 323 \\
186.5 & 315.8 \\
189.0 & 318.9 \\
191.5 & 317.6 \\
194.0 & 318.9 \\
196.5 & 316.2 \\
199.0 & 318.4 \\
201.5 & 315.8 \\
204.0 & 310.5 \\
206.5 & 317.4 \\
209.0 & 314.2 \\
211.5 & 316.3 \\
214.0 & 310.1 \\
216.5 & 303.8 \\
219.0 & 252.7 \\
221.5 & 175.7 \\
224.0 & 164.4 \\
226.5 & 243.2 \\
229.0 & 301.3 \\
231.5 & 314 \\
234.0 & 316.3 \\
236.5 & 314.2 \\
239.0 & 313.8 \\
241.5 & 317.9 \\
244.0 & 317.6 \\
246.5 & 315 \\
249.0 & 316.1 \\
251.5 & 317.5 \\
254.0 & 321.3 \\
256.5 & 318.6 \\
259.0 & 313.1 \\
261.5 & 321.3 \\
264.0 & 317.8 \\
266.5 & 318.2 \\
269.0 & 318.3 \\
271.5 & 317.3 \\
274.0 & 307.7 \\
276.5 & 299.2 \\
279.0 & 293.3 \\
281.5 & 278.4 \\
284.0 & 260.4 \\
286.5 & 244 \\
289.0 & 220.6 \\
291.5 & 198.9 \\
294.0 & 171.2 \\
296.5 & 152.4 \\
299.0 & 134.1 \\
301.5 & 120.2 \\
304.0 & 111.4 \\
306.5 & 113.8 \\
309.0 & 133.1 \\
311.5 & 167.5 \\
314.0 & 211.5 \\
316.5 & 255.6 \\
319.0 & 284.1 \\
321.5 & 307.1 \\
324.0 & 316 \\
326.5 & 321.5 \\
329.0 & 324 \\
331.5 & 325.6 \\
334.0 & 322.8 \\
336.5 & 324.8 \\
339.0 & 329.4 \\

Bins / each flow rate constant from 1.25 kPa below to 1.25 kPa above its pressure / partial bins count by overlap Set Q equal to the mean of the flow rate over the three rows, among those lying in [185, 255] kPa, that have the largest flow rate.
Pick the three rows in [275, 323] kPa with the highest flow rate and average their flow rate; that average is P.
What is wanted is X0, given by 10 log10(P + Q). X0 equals 27.92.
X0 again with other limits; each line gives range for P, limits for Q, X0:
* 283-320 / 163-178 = 27.70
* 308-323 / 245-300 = 27.80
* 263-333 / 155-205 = 28.11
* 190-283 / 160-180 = 28.08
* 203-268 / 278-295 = 27.77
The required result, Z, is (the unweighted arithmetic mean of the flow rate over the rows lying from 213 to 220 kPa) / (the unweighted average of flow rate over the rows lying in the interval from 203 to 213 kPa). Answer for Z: 0.92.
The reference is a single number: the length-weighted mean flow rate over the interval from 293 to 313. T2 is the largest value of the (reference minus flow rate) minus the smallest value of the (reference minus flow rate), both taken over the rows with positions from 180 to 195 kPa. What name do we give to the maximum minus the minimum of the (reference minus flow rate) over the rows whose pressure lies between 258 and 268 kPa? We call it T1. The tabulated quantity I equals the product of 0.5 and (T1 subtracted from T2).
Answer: 0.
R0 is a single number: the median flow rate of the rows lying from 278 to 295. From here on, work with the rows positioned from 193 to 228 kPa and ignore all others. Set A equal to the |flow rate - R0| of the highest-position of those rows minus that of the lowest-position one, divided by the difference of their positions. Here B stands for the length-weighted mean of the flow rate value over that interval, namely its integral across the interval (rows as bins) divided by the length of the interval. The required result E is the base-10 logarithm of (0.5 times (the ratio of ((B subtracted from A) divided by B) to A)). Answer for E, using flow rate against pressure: -0.7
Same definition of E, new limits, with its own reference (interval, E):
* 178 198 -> 0.3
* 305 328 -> -0.7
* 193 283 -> 0.0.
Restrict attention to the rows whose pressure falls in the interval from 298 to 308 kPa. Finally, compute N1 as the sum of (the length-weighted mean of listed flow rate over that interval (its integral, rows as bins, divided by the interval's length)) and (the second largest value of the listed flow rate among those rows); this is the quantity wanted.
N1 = 240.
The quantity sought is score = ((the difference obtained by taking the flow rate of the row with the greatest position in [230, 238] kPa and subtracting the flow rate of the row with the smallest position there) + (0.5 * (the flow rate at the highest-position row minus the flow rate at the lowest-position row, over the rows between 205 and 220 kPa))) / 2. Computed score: -16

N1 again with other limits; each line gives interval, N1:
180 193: 643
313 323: 551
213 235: 578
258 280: 630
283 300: 441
